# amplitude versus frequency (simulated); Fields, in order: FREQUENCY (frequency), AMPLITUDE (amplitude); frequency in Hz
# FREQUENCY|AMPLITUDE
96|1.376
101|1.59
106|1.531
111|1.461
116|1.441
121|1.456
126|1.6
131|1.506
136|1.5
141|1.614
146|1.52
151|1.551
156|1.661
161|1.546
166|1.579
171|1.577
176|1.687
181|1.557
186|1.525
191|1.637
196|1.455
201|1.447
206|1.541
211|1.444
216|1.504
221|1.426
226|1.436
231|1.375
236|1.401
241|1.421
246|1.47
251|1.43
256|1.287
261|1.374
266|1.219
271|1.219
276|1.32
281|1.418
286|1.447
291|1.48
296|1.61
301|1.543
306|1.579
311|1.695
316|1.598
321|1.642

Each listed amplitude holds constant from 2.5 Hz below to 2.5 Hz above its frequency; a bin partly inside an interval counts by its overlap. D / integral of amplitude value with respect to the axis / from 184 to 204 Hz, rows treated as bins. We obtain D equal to 30.3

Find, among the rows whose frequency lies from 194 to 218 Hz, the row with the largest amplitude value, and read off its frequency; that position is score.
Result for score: 206 Hz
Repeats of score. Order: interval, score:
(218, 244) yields 226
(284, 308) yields 296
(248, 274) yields 251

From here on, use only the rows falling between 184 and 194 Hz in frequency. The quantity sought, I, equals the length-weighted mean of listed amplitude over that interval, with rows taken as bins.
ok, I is 1.58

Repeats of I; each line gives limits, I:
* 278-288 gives 1.43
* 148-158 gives 1.60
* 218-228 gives 1.43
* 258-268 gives 1.30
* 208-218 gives 1.48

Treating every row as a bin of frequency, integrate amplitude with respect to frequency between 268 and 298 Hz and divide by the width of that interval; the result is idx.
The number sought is 1.41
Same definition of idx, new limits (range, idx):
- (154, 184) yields 1.60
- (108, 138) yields 1.49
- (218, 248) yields 1.42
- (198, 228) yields 1.47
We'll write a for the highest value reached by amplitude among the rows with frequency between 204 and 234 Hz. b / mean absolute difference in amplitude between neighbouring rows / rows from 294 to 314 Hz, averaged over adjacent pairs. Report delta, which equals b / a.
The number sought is 0.047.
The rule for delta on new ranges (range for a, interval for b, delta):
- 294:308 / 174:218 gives 0.056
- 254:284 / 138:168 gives 0.054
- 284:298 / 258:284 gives 0.055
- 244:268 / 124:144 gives 0.049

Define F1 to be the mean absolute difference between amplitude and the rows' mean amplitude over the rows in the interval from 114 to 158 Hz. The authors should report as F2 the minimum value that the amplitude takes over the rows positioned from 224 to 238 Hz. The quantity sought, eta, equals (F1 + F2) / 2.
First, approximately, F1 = 0.060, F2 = 1.375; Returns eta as 0.72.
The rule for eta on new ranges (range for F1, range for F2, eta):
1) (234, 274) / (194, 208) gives 0.77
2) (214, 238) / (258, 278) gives 0.63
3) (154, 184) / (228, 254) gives 0.71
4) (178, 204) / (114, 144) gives 0.75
